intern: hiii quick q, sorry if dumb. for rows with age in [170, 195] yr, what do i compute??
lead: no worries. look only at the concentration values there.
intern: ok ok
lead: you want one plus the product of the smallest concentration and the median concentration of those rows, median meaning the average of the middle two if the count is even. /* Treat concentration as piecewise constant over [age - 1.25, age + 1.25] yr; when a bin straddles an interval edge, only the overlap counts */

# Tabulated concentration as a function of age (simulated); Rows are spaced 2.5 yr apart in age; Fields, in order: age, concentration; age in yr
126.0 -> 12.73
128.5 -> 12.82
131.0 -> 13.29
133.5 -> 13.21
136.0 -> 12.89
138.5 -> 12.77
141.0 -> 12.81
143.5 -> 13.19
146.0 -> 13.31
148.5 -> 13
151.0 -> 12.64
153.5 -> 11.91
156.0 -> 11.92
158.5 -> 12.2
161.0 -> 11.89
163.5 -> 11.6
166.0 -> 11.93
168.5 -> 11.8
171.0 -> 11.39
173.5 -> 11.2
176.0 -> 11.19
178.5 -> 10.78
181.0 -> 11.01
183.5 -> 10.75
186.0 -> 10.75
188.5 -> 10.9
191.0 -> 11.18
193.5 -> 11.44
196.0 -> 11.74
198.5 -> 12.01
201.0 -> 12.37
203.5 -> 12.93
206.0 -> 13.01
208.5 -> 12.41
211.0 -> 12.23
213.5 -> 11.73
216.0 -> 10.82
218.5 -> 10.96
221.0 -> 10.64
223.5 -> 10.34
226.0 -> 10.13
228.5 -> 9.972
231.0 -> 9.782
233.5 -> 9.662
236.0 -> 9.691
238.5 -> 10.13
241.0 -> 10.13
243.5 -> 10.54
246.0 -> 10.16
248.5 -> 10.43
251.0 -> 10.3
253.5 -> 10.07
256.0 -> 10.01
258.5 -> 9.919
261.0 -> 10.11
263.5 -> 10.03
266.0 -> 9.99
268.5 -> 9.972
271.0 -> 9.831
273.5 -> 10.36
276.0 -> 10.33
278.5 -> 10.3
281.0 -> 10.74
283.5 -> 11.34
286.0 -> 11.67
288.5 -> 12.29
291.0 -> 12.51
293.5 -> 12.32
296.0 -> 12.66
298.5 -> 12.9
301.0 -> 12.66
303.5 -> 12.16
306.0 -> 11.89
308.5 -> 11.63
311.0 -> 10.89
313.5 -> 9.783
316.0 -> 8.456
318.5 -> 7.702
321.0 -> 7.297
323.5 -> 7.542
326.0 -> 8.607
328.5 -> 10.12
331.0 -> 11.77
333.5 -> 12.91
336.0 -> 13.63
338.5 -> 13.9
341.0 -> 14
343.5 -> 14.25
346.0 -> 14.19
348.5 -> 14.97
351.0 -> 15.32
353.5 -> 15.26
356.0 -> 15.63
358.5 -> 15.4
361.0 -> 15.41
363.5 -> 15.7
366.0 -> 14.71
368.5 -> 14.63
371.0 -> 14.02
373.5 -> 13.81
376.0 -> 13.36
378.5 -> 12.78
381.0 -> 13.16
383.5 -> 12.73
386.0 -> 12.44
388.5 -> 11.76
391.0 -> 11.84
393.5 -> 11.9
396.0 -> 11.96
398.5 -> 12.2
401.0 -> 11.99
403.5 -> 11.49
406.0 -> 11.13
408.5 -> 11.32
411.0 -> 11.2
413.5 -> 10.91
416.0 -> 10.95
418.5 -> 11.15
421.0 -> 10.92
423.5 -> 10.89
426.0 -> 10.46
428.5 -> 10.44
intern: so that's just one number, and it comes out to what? 120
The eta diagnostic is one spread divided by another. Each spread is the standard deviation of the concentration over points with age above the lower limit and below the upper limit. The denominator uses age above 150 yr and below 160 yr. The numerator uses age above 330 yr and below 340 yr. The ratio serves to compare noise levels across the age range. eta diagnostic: 2.8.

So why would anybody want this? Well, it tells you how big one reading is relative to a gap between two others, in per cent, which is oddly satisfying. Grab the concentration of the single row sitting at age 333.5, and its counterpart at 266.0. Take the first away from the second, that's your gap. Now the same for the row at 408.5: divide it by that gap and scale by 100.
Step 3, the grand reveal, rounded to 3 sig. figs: -388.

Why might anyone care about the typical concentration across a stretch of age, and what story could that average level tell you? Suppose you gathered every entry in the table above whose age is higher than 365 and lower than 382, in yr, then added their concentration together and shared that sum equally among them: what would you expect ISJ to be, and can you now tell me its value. 13.8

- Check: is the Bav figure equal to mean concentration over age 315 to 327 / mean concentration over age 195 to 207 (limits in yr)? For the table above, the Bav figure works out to 0.6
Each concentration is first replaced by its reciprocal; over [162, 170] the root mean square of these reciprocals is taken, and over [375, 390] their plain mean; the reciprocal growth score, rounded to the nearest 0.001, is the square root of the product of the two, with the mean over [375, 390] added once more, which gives 0.161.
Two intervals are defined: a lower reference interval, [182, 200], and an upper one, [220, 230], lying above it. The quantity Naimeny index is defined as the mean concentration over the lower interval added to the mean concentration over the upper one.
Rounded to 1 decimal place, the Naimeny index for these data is 21.5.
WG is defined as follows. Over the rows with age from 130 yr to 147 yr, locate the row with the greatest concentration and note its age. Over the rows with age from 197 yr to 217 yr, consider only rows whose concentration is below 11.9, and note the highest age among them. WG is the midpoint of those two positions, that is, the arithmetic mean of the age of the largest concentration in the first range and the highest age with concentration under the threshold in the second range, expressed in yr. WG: 181.0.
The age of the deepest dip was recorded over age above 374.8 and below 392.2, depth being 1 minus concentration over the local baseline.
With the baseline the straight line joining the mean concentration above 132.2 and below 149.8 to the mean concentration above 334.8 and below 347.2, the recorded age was 388.5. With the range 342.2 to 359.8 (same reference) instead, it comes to 346.0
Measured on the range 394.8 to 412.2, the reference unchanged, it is 406.0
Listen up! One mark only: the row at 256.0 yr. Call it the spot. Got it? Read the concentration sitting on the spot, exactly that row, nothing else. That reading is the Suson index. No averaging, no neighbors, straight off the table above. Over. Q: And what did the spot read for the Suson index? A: 10.01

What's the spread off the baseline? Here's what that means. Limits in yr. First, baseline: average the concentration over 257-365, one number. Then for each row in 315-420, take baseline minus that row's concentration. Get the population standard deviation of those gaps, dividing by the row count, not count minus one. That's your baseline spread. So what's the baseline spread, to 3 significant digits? 2.25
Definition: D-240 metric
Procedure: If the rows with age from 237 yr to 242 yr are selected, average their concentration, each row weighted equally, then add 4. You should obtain 14.1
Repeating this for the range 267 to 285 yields 14.4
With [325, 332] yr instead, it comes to 14.2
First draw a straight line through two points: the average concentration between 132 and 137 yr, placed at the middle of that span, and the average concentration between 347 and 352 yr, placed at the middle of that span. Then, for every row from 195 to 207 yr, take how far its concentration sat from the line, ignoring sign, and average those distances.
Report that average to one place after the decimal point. 1.3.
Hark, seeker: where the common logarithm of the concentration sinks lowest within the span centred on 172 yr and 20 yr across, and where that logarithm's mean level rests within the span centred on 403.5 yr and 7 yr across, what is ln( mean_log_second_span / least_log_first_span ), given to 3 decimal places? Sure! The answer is 0.028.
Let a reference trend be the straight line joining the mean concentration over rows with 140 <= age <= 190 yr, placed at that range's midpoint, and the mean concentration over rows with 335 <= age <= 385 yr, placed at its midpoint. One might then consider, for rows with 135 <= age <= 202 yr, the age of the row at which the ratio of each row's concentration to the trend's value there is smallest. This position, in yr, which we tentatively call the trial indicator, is 186.0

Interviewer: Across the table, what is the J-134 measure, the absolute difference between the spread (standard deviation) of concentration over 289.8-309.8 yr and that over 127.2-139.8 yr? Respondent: 0.19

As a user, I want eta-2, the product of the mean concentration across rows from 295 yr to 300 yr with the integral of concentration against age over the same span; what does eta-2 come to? 817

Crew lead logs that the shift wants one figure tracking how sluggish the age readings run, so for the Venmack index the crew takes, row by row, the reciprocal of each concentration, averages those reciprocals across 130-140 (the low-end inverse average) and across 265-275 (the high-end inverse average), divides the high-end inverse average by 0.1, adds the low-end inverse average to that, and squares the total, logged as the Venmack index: 1.15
